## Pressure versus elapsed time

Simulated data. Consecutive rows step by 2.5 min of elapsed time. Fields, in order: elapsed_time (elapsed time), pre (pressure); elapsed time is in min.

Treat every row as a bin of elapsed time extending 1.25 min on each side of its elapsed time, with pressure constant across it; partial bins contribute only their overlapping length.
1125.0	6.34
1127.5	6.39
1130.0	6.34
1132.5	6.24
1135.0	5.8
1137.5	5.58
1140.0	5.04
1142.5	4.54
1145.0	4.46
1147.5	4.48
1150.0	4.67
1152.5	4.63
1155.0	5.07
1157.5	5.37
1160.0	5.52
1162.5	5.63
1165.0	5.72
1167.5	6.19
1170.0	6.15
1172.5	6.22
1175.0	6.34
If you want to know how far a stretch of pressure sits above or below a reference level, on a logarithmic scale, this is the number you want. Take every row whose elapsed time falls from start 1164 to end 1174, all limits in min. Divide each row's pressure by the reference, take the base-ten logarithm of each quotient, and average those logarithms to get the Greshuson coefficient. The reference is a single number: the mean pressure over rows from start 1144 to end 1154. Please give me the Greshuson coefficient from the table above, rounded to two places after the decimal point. 0.12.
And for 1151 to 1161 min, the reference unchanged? 0.05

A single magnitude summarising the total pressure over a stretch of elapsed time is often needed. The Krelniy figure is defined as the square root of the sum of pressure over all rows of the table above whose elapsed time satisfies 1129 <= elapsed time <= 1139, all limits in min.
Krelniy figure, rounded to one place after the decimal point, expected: 4.9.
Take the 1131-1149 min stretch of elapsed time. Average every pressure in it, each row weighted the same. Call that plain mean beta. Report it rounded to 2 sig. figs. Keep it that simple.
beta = 5.2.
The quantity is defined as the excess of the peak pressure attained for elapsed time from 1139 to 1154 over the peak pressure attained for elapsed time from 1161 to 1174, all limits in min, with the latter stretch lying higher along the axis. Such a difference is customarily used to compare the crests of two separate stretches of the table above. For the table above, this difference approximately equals -1.2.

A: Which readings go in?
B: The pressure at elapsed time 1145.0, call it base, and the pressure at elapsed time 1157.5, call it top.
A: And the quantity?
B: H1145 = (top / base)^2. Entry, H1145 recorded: 1.45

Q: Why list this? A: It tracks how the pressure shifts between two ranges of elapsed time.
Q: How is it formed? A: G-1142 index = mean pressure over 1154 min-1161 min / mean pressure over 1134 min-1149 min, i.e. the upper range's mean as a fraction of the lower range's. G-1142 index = 1.1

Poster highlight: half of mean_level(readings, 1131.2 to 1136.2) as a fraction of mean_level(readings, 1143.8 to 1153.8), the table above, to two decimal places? 0.66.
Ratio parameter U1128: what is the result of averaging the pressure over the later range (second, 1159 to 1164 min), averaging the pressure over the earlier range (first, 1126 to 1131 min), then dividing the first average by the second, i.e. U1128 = 1.14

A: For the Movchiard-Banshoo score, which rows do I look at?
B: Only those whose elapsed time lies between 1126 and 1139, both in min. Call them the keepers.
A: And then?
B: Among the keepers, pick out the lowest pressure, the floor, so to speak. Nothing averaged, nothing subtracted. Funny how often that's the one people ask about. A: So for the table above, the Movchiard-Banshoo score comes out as 5.58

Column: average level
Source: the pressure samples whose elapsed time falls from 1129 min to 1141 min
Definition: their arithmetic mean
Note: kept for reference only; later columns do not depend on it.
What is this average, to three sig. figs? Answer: 5.80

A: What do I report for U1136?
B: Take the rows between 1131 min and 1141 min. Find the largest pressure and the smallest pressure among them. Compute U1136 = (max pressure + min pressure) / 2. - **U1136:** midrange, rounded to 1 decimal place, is 5.6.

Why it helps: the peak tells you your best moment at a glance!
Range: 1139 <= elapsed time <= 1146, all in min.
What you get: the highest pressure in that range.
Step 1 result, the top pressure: 5.04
